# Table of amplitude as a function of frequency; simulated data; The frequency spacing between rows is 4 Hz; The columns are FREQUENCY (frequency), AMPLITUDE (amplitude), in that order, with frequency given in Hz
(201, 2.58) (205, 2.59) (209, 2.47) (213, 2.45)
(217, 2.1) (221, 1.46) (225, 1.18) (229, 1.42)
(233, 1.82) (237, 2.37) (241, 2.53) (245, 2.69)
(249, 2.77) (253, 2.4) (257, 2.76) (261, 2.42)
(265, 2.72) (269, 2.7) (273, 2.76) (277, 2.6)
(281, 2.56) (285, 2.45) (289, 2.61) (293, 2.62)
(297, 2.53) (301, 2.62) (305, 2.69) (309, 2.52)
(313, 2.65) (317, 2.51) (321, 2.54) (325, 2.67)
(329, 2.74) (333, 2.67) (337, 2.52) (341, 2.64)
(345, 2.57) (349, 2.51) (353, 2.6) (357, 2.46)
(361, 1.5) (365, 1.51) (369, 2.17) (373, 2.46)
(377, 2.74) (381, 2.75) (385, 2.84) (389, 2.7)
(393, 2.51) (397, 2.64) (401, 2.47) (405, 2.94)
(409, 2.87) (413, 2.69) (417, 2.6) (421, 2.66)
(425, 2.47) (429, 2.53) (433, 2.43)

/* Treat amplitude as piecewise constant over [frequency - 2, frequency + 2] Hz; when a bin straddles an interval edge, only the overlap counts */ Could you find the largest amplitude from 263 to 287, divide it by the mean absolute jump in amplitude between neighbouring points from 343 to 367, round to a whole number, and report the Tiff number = 11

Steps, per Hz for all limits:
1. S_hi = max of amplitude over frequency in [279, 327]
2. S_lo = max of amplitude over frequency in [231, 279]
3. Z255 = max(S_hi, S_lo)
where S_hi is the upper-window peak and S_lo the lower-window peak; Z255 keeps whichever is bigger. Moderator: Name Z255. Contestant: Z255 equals 2.77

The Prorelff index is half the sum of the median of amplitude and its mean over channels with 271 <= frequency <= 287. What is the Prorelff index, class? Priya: 2.59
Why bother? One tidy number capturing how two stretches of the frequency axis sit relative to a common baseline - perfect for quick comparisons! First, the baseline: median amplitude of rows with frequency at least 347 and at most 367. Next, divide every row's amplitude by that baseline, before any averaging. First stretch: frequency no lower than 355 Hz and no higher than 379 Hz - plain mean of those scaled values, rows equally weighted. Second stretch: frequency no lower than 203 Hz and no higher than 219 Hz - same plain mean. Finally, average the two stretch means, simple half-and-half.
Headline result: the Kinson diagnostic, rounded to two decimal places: 0.92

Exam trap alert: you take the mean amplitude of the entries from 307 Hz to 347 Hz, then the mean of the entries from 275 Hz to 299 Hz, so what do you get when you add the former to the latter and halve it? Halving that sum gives 2.58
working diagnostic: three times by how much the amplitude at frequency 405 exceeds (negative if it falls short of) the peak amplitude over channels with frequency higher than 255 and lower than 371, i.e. 0.54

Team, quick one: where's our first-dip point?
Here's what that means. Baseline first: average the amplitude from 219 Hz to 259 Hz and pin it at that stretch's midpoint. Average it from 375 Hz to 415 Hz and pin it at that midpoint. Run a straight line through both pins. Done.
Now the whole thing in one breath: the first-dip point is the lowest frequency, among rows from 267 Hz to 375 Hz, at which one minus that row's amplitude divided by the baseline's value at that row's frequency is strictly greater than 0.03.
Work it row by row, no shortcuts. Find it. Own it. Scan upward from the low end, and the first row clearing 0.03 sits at 357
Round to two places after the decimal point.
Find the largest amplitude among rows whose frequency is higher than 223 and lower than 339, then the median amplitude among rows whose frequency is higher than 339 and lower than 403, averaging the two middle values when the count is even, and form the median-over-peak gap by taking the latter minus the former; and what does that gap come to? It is -0.23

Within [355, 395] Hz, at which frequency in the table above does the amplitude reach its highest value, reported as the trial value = 385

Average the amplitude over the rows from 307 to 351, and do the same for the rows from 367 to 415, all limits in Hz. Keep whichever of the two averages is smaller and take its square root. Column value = 1.61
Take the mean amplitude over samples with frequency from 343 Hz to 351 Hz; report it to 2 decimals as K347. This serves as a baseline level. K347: 2.54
